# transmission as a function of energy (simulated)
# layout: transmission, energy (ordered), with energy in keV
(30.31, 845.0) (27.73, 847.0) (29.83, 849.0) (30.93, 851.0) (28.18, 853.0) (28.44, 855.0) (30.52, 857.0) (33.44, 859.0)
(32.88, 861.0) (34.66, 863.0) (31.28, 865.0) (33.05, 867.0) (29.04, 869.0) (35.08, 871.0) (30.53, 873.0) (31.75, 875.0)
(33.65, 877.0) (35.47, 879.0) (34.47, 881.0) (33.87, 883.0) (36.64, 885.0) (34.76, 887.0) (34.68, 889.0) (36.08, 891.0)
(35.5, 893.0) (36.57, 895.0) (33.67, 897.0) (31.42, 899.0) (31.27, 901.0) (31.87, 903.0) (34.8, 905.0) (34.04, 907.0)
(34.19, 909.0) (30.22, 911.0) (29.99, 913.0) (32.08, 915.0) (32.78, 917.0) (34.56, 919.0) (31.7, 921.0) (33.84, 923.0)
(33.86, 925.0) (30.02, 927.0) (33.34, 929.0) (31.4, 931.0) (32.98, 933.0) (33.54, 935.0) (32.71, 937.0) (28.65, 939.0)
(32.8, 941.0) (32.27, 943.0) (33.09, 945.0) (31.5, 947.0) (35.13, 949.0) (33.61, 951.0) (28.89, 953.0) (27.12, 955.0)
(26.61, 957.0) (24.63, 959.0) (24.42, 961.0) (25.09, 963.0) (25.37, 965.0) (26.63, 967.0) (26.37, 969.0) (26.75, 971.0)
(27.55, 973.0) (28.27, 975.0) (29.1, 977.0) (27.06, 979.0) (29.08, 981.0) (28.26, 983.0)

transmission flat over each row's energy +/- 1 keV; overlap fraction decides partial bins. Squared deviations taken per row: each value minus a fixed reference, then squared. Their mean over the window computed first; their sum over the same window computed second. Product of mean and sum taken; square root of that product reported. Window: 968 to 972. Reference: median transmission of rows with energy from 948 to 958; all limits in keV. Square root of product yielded 8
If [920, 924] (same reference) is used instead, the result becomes 23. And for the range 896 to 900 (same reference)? 21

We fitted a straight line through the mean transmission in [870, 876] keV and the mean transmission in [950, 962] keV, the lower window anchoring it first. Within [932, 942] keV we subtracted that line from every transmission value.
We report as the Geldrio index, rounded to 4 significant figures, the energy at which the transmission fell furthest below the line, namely 939.0 keV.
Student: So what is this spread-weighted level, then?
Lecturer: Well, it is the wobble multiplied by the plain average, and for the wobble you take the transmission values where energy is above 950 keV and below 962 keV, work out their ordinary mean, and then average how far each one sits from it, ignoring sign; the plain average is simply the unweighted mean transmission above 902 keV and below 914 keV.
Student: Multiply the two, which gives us 80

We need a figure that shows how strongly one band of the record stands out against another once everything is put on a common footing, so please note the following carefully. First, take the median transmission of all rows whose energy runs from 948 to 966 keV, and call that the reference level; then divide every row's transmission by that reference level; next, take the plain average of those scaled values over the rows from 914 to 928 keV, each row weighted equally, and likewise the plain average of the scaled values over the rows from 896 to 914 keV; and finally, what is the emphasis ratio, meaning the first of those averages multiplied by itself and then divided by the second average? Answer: 1.2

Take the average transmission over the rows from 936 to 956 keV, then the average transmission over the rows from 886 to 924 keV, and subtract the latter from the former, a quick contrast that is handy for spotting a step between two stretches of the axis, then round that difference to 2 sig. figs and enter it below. -1.8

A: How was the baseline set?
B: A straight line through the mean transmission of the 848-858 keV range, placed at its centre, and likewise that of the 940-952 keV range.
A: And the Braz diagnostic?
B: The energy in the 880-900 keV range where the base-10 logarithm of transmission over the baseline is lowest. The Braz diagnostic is 899.0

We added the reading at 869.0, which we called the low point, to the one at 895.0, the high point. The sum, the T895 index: 65.6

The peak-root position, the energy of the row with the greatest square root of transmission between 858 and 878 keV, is 871.0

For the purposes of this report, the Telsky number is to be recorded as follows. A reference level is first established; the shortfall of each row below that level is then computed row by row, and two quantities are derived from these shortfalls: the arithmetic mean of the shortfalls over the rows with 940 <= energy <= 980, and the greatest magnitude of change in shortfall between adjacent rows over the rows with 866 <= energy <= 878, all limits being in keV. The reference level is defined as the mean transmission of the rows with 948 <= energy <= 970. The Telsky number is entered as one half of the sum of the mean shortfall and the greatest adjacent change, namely 2.5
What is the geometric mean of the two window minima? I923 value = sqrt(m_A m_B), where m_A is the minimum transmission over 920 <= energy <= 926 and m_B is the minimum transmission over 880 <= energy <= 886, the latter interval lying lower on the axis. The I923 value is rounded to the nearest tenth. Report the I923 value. 32.8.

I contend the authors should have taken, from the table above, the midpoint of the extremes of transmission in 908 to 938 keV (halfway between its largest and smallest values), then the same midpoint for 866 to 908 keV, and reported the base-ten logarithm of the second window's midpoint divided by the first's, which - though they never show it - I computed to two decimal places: 0.01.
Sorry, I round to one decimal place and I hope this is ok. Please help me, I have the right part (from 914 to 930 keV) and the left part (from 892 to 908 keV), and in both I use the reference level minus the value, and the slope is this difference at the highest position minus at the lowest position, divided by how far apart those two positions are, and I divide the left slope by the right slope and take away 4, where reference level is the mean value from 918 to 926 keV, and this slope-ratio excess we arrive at -5.2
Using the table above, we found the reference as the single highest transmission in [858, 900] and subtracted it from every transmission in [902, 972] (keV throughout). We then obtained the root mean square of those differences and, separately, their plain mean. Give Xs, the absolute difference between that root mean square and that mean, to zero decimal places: 13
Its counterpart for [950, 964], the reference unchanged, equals 19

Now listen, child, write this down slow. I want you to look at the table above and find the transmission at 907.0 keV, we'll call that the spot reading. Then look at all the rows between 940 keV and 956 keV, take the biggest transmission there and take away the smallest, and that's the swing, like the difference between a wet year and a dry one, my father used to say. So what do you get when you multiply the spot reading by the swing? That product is 273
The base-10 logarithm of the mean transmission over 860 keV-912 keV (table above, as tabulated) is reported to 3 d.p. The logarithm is 1.525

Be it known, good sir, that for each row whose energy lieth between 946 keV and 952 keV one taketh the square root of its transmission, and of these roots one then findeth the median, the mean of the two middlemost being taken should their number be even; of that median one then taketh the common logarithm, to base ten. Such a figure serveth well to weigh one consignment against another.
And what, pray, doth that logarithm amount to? 0.763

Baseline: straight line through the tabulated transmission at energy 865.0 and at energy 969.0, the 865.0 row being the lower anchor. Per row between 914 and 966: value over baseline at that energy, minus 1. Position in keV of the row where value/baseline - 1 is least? 961.0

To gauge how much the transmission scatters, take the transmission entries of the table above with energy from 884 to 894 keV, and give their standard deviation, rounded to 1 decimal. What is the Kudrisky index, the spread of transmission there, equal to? 0.8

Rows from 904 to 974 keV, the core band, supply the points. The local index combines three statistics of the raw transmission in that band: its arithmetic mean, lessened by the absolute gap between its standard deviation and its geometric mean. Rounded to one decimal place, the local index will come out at 3.5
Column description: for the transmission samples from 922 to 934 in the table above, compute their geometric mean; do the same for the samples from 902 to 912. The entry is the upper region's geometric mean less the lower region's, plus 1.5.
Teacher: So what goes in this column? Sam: 1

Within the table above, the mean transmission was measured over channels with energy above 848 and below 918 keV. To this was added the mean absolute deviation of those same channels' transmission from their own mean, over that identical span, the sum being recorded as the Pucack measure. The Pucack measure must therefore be 34.8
